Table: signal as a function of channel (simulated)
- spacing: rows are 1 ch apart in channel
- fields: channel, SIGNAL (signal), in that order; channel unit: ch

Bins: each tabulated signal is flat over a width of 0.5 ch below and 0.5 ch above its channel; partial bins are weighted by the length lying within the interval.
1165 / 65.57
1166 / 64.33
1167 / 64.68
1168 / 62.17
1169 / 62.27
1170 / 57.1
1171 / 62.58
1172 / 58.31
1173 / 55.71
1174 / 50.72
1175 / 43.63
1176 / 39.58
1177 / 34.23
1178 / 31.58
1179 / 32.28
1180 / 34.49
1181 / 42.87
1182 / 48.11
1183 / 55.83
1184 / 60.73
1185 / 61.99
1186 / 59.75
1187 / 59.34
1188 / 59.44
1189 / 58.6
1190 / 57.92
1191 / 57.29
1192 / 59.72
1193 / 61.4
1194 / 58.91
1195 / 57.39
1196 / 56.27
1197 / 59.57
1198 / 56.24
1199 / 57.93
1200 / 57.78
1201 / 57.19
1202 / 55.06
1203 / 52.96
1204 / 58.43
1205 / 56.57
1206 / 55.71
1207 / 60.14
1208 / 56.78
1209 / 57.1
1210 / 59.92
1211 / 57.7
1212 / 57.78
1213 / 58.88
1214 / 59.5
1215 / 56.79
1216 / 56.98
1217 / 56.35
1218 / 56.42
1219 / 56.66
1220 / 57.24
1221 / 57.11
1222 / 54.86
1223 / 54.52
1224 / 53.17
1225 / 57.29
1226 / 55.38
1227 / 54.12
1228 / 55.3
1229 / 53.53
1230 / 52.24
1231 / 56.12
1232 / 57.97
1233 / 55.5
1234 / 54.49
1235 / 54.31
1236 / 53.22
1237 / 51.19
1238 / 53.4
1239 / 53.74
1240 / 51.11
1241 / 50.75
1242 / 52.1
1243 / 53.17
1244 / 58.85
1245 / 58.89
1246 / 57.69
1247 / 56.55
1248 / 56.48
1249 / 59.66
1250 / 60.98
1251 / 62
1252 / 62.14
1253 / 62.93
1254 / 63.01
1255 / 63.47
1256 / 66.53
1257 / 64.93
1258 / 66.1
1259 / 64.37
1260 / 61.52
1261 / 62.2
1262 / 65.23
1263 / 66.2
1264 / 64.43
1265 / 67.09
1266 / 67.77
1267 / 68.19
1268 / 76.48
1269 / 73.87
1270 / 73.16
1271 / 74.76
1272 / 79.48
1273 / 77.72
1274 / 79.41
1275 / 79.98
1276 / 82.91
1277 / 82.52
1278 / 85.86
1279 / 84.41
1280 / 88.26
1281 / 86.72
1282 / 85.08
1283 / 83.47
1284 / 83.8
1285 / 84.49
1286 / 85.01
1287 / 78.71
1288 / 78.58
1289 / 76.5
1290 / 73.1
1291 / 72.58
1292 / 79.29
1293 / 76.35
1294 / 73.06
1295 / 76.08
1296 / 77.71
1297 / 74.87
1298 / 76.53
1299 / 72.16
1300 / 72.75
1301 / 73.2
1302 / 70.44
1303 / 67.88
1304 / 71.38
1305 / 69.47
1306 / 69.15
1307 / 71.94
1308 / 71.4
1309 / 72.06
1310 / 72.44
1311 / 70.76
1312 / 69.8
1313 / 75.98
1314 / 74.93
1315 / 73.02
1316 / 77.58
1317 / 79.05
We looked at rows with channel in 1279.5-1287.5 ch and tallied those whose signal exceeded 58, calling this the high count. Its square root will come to 2.8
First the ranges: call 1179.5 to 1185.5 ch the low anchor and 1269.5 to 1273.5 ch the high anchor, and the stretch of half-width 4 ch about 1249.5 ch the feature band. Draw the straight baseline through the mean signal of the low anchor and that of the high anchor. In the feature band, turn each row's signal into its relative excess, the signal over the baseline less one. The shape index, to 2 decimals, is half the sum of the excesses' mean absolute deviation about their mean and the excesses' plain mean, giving -0.06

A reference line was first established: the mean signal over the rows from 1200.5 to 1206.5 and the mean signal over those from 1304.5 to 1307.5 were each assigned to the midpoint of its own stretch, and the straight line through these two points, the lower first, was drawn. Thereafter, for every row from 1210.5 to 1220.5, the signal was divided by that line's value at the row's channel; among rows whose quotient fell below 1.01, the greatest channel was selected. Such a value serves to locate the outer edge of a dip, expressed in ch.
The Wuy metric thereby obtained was 1220 ch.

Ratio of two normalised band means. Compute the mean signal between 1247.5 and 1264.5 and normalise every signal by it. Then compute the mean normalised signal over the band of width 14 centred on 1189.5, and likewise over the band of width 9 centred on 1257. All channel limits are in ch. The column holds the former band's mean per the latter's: 0.92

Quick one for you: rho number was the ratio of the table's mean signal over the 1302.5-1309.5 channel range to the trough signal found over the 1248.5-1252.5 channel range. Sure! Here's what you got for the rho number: 1.2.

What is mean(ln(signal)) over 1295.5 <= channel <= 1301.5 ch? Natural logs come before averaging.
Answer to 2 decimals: 4.31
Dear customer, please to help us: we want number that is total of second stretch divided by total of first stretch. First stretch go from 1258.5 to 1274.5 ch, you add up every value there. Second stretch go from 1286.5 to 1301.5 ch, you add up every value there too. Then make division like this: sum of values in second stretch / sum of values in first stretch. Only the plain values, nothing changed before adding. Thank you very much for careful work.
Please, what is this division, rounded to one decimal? 1.0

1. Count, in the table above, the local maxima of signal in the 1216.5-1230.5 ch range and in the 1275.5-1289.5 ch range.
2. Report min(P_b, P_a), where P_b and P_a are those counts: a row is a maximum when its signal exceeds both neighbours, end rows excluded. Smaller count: 3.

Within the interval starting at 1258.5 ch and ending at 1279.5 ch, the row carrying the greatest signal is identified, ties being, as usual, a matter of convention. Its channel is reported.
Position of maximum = 1278 ch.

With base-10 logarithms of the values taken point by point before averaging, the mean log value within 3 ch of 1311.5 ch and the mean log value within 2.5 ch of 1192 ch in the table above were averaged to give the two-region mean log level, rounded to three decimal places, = 1.816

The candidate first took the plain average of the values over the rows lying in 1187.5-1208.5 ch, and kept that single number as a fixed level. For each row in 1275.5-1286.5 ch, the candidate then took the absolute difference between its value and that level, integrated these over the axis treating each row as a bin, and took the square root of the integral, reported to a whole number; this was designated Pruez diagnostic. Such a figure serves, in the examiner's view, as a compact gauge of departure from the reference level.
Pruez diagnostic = 17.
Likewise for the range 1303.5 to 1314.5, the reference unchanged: 12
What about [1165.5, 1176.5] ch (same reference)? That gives 8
